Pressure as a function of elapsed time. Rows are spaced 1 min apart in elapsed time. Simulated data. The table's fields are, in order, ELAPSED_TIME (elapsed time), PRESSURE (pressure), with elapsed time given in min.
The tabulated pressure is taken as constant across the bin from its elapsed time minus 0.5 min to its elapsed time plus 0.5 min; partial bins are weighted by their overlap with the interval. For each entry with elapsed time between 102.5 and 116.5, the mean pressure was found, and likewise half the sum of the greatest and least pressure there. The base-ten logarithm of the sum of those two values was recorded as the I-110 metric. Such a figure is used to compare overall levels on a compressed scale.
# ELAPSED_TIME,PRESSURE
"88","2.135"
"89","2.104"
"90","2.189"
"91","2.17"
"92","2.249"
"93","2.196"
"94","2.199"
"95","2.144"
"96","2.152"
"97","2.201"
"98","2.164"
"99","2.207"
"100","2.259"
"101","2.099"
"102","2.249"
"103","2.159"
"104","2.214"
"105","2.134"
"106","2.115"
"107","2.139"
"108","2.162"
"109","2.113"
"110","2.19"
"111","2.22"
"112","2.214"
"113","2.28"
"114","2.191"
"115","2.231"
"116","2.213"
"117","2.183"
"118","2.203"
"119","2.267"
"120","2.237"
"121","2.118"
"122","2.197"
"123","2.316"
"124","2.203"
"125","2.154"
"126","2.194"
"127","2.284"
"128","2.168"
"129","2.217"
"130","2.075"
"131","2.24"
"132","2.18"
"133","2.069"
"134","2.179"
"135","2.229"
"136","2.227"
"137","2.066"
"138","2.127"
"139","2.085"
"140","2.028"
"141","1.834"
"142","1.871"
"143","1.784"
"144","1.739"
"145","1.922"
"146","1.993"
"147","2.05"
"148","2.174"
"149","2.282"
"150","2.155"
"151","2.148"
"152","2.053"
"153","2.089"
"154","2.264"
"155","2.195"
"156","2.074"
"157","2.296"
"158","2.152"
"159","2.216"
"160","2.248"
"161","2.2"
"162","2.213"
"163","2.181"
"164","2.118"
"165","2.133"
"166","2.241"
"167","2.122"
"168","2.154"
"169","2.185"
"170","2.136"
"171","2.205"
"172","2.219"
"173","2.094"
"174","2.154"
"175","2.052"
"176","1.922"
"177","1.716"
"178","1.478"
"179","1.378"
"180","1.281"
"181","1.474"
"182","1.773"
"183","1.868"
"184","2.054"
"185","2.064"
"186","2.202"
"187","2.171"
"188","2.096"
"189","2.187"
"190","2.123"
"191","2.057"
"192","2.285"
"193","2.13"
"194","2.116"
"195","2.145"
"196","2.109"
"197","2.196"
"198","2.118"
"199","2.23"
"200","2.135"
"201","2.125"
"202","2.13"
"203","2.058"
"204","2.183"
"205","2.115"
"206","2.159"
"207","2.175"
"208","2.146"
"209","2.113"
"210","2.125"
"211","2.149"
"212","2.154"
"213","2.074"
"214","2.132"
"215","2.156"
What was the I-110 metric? 0.64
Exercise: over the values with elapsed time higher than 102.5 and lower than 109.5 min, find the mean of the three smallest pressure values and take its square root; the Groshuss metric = 1.46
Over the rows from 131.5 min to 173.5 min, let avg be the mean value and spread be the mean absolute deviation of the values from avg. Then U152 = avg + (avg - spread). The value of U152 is 4.14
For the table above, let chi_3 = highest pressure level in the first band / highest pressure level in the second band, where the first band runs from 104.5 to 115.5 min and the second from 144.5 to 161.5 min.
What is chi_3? 0.993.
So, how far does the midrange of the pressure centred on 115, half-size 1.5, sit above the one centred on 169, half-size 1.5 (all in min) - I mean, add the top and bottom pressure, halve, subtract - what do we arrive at 0.05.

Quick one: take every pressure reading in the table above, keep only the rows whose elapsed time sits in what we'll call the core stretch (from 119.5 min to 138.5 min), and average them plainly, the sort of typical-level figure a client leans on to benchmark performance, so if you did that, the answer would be 2.18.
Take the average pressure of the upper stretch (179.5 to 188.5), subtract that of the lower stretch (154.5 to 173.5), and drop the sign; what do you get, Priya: 0.29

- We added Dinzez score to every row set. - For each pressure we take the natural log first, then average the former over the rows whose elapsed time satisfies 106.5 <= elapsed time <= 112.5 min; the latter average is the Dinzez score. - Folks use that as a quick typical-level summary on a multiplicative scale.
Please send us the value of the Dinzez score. 0.776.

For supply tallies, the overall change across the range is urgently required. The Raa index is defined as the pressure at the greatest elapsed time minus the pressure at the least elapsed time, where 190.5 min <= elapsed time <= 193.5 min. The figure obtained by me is 0.07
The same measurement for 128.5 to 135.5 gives 0.01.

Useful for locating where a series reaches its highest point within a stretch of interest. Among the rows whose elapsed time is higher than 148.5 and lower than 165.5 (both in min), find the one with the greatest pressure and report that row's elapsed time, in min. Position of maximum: 157 min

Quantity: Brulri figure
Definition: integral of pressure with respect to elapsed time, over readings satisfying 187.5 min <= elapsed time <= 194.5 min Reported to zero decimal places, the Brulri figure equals 15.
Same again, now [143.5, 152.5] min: 19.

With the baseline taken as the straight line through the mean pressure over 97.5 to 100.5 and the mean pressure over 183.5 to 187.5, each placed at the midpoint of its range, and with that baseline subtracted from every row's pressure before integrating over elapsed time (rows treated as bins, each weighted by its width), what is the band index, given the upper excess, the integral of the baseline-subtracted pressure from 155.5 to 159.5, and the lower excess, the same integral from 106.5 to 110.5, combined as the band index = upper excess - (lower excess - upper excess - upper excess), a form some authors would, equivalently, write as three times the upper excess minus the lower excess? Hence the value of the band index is 0.6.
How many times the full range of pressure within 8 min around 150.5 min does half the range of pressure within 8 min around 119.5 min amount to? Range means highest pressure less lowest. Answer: 0.43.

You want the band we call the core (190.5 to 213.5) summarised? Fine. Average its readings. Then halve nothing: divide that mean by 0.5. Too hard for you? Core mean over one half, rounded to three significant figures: 4.28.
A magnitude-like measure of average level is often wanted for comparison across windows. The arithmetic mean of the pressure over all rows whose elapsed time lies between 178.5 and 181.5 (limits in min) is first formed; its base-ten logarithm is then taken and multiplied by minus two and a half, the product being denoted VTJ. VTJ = -0.348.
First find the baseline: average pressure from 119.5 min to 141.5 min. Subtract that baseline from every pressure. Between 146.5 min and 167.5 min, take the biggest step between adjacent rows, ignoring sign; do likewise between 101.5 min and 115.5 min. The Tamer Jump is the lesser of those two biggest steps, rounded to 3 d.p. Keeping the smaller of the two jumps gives 0.090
